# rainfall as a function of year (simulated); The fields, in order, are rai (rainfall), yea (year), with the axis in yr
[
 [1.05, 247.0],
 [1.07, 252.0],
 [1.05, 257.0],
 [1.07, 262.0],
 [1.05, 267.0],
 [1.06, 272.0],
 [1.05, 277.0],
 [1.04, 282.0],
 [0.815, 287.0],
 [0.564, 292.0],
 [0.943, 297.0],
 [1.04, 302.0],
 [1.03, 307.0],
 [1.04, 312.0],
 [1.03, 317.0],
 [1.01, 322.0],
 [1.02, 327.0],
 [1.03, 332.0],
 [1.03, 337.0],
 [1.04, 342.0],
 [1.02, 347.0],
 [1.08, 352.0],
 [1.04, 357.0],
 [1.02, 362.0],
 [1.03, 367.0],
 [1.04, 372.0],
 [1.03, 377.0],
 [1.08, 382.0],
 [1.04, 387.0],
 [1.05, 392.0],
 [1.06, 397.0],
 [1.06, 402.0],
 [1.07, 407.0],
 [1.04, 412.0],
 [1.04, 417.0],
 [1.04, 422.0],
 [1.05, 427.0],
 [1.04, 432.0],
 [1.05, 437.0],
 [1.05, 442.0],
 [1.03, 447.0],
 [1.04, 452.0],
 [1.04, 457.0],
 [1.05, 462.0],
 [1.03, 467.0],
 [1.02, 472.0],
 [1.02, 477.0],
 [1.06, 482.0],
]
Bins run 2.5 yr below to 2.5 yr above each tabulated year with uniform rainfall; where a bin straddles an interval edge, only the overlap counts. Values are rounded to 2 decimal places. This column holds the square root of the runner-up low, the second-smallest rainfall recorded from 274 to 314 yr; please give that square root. 0.90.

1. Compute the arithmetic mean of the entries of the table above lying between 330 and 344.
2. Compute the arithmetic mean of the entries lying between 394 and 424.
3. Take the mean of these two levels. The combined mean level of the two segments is 1.04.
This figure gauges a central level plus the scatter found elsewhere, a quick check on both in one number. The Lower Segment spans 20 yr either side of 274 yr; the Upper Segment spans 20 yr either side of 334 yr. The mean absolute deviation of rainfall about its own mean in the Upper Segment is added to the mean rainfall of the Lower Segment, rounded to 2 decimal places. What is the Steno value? 0.98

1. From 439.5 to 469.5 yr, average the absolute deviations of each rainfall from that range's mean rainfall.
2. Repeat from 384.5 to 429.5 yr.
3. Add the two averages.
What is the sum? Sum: 0.016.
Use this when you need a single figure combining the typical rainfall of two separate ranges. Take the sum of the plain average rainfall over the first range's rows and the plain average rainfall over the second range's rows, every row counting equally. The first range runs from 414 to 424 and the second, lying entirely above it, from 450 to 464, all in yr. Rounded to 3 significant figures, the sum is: 2.08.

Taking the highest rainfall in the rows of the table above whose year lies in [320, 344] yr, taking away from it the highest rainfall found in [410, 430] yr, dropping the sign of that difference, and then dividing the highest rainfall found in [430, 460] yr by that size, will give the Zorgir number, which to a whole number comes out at 105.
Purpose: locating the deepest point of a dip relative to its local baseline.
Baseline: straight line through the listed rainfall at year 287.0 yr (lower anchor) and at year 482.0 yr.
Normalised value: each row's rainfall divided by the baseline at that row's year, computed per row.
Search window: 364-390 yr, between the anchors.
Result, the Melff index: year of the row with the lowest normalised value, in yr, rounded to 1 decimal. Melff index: 387.0 yr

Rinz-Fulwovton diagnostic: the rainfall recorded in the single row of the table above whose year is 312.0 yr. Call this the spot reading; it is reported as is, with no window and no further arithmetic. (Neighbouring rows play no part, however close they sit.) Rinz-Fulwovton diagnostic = 1.04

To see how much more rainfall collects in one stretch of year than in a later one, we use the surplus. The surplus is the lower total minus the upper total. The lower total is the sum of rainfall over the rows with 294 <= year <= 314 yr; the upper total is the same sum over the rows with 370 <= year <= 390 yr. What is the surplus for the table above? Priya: -0.137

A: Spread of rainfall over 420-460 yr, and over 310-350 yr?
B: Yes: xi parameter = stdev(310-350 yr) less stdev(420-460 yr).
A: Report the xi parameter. 0.00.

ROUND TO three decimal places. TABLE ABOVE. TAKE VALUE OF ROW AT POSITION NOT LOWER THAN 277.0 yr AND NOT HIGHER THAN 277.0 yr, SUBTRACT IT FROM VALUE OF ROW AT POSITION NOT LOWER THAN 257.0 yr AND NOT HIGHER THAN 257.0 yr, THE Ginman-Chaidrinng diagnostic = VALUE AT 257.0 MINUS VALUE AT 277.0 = 0.000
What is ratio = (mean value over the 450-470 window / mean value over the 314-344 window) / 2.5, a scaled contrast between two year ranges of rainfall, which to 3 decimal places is 0.405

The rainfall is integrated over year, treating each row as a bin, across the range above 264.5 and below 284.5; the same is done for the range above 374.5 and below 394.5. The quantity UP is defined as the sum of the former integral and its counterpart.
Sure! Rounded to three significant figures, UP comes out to 42.0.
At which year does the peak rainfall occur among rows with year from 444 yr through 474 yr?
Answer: 462.0 yr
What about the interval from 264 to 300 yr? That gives 272.0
